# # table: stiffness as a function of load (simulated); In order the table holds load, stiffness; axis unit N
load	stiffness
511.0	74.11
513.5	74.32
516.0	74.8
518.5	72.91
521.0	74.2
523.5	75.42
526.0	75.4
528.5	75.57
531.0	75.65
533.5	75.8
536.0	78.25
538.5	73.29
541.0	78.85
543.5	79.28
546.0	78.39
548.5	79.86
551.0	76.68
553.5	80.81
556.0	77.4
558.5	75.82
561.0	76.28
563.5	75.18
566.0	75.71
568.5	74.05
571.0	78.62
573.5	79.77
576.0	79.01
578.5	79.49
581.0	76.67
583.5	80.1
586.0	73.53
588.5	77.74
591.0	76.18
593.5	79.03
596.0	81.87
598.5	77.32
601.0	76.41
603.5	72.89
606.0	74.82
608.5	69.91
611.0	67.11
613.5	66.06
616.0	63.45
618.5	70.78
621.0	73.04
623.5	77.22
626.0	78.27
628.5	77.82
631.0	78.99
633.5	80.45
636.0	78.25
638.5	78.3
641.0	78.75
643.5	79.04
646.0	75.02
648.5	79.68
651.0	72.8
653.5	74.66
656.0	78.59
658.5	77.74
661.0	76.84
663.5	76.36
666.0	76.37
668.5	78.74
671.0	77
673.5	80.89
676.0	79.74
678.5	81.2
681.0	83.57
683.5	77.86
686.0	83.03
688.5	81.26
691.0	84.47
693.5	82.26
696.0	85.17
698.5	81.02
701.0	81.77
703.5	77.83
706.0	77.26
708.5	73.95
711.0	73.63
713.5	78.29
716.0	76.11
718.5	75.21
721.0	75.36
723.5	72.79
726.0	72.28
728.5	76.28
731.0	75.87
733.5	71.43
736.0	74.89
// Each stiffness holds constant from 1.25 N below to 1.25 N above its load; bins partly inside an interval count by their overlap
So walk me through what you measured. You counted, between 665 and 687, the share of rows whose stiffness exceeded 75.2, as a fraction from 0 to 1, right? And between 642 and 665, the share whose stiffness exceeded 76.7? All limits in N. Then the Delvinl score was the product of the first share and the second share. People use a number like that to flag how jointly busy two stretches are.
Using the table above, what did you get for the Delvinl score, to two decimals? 0.56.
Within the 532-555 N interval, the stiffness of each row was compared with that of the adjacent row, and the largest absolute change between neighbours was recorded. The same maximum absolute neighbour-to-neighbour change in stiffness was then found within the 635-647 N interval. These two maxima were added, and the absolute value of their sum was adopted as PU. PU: 10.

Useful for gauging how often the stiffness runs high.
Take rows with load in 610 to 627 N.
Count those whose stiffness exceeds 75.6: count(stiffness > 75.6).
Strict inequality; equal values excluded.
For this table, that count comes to 2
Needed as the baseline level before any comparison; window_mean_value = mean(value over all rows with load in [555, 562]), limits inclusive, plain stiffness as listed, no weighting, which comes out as 76.5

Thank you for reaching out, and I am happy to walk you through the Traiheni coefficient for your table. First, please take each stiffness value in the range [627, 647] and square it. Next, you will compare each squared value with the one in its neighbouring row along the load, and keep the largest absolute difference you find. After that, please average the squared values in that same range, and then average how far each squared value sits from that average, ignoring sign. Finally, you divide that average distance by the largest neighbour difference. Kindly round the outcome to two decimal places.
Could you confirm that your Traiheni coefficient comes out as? 0.25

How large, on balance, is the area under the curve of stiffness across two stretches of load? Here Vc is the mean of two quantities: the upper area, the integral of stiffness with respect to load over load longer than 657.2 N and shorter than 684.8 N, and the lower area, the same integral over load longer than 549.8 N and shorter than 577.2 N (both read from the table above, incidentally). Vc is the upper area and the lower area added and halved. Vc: 2145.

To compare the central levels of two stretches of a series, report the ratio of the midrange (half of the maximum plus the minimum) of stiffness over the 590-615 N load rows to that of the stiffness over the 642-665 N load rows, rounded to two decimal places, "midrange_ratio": 0.97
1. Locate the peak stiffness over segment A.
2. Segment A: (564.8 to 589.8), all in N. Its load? 583.5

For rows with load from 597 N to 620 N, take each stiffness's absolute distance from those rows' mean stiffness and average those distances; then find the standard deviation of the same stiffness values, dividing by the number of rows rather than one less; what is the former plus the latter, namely 8.4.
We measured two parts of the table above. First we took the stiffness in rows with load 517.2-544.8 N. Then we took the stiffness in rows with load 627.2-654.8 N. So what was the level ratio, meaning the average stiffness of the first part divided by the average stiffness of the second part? 0.98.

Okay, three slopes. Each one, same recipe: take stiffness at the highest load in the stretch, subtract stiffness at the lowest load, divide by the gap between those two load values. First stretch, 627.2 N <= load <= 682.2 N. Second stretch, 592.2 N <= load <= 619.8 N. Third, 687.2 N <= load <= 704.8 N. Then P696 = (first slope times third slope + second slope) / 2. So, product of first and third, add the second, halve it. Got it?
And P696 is -0.18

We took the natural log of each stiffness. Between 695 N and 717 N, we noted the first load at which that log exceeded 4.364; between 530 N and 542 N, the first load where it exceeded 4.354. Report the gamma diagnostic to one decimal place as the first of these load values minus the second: 160.0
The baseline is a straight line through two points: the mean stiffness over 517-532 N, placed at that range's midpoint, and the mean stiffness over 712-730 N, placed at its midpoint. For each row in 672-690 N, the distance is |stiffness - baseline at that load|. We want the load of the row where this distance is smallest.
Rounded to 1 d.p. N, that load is 683.5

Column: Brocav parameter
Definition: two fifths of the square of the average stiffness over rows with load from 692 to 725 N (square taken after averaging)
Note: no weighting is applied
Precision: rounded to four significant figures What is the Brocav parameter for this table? 2418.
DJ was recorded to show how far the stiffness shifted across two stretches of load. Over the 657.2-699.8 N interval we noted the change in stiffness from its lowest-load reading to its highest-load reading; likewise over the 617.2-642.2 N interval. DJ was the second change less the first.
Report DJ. 5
